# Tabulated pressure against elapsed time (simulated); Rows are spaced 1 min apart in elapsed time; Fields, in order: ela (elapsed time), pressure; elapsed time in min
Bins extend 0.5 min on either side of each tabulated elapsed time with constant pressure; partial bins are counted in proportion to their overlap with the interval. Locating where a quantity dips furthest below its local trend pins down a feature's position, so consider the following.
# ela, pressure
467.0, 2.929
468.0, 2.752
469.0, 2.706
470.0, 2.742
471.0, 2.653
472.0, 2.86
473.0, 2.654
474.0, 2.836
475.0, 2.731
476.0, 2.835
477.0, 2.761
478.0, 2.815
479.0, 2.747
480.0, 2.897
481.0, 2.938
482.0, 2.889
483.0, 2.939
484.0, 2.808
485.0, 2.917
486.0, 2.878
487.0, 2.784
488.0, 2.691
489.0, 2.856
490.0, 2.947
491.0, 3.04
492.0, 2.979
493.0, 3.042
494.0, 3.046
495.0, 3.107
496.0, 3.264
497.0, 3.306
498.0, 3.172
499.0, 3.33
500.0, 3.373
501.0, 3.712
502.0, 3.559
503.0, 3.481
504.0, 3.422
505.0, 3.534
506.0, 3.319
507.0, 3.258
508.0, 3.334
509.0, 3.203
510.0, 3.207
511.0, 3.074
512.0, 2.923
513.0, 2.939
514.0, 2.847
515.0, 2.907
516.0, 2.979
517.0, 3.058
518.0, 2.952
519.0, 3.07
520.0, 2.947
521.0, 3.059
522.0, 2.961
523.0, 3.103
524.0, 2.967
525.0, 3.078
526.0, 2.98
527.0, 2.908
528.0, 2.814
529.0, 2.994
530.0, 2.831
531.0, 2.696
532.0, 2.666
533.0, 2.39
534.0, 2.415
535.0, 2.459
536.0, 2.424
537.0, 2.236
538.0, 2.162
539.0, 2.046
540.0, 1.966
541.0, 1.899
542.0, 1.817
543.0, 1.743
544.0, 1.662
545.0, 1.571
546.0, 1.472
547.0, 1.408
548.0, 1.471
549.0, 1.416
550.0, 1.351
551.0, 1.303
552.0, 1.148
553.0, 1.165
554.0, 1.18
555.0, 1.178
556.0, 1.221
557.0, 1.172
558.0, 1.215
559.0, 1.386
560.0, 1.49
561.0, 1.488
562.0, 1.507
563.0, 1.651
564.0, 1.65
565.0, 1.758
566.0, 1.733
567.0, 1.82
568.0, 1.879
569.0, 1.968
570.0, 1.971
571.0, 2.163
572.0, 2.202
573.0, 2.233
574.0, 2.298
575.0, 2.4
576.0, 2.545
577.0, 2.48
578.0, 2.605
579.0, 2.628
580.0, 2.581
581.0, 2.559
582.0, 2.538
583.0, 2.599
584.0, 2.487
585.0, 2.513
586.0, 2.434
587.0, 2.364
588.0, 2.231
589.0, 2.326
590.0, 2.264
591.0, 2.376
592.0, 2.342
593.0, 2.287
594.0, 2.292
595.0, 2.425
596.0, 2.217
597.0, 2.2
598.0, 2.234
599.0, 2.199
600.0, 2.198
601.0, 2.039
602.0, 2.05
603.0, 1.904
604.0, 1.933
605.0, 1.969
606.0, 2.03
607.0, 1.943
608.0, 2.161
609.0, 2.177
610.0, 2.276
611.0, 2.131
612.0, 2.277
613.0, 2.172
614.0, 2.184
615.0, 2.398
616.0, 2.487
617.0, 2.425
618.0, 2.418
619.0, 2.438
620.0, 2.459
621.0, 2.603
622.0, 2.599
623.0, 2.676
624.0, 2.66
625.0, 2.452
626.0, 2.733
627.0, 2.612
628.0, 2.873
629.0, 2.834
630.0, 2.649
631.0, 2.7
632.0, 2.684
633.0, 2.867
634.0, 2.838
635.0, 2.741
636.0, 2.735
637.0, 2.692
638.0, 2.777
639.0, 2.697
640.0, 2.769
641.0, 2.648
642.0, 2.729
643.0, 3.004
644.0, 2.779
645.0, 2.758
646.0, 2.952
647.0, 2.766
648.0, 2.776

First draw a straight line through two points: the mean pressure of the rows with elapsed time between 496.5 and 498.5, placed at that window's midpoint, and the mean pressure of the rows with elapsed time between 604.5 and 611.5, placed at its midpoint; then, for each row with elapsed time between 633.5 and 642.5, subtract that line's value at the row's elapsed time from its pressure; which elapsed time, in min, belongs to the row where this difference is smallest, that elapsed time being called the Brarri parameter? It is 641.0 min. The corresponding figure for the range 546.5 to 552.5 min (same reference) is 552.0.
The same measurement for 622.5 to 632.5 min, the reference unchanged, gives 625.0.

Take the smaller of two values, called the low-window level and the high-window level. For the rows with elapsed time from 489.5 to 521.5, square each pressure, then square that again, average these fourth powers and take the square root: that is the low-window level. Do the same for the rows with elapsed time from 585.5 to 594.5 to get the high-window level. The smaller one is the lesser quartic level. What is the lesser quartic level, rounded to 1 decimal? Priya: 5.4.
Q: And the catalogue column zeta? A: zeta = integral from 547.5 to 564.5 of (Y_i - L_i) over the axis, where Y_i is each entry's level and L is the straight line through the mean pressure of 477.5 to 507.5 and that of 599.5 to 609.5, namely -19.5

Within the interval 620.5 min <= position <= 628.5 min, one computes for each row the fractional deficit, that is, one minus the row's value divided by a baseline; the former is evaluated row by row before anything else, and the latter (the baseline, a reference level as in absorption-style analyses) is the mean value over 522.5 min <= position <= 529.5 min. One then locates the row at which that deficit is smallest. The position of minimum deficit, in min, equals 628.0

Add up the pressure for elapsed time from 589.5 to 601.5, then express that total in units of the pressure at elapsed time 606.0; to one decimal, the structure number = 13.3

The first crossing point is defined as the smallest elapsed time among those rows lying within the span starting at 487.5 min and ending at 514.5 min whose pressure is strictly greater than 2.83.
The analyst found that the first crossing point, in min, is 489.0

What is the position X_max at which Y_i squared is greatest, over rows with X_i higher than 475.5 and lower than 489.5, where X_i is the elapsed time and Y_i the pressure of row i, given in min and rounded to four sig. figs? 483.0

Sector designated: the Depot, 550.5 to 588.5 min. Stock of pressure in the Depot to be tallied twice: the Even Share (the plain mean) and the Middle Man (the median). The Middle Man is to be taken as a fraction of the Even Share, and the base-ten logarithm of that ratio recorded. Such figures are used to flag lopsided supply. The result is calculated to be 0.0064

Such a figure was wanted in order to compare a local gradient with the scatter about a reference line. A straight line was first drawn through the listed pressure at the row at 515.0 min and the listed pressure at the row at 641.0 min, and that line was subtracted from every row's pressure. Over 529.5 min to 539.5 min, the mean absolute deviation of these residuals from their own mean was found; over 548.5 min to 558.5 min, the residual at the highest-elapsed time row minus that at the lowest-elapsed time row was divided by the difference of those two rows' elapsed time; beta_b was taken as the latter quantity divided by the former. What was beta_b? -0.11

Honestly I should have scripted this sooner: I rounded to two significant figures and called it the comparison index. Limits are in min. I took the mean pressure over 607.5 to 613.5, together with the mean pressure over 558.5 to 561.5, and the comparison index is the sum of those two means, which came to 3.7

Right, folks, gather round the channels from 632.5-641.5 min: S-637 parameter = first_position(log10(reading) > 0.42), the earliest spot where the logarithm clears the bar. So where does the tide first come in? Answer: 633.0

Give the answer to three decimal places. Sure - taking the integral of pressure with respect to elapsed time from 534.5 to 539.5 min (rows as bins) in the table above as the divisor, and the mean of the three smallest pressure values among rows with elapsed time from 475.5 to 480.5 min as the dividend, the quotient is 0.245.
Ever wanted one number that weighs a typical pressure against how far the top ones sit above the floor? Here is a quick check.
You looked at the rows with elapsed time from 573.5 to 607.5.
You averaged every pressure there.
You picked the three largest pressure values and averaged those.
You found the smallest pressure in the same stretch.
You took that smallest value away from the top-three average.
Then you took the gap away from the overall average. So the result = 1.6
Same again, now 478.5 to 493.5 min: 2.6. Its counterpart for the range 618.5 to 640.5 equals 2.3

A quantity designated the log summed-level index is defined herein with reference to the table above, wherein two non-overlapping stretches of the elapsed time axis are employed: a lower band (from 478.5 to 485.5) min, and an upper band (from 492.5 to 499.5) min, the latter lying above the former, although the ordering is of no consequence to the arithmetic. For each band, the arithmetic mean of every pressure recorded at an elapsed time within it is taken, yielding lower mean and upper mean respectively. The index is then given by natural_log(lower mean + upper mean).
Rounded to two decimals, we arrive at 1.80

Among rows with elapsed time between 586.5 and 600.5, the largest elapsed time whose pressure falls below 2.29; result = 600.0 min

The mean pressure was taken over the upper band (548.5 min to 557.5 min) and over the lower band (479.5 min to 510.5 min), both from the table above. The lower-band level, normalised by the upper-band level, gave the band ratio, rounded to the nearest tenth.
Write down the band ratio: 2.5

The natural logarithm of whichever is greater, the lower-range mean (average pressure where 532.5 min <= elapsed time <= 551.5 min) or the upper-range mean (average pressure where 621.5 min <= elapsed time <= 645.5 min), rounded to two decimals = 1.00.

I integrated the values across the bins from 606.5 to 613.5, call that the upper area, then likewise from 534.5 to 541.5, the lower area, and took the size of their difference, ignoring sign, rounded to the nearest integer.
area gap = 0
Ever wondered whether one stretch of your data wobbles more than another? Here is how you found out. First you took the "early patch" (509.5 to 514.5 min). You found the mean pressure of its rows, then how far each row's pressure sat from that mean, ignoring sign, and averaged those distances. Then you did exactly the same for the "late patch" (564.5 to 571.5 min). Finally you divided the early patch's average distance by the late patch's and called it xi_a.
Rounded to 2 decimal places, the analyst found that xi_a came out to 0.98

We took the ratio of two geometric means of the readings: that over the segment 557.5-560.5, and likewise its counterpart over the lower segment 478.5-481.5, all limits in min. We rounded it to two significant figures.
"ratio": 0.48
